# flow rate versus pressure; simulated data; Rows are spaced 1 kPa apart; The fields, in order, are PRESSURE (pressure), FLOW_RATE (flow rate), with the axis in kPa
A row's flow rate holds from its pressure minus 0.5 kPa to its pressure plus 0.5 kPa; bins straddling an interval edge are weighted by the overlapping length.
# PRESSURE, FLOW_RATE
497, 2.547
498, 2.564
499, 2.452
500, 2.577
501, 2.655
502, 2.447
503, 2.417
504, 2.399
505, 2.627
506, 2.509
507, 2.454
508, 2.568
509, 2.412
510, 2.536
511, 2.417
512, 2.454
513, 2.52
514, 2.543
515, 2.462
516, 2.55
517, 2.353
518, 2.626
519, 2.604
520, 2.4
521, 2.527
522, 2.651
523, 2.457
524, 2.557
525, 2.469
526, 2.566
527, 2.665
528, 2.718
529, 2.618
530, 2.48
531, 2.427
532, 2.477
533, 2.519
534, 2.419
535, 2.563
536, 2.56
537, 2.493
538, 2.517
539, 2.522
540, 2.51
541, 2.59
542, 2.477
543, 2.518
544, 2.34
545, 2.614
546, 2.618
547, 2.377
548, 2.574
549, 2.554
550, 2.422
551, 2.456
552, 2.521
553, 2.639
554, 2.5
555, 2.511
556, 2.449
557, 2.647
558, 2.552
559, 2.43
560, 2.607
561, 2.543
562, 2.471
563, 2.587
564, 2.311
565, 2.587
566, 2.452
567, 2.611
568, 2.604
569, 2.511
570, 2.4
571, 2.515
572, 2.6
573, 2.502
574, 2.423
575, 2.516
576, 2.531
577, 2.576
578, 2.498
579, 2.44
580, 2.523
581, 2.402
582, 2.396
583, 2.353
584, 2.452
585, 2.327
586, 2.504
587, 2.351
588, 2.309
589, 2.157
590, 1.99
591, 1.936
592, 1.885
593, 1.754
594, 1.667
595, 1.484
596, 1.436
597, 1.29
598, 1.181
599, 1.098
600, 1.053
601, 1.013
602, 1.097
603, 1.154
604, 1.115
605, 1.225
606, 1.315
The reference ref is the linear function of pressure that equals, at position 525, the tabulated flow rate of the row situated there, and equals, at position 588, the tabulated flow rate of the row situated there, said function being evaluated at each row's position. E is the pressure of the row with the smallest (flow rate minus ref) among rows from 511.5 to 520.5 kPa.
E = 517 kPa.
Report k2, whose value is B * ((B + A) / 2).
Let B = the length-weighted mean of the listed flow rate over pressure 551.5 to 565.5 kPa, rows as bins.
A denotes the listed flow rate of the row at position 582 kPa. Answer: 6.2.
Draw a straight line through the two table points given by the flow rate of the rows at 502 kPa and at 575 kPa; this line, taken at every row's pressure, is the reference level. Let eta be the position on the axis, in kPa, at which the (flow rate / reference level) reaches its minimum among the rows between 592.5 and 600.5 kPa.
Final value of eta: 600 kPa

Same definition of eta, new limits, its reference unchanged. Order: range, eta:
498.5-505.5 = 504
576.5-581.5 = 581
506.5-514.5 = 509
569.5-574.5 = 570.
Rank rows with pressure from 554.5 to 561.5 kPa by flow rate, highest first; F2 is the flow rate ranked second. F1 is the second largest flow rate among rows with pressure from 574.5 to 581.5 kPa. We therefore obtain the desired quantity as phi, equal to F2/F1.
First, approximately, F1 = 2.531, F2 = 2.607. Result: 1.03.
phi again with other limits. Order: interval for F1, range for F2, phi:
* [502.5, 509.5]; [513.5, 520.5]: 1.01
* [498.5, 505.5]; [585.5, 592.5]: 0.89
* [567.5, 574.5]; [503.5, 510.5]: 0.99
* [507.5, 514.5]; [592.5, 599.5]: 0.66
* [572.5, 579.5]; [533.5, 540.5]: 1.01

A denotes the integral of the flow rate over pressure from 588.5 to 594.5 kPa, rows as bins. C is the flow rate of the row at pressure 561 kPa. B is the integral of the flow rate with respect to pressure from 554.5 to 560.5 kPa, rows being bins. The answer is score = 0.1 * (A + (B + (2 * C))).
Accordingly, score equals 3.17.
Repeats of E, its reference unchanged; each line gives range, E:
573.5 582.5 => 582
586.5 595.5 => 595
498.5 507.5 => 504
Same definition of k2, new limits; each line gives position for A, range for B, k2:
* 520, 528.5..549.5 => 6.2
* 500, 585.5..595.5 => 4.6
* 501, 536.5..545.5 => 6.5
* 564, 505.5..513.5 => 6.0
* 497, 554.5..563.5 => 6.4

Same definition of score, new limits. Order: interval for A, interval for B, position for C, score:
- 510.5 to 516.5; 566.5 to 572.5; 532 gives 3.51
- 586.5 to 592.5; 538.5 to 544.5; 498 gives 3.27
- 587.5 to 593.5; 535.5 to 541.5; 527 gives 3.26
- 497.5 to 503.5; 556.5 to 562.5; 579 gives 3.52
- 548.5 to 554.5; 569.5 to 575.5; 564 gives 3.47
